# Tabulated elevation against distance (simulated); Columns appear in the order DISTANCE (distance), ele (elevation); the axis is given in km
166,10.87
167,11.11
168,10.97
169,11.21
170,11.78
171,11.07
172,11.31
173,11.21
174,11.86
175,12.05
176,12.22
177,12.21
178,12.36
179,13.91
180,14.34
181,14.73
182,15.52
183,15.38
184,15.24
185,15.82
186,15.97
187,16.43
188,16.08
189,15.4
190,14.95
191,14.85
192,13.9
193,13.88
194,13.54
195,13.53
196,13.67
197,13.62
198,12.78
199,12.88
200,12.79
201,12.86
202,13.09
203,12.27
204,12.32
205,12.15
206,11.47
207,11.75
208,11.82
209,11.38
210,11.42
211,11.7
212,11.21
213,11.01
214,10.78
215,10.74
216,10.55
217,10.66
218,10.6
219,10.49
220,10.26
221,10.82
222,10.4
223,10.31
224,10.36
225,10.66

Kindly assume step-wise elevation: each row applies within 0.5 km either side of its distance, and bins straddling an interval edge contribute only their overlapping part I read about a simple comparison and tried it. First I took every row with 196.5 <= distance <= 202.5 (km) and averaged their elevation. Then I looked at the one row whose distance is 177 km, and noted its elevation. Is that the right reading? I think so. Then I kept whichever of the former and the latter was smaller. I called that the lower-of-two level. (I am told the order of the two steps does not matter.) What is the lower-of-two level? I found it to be 12.2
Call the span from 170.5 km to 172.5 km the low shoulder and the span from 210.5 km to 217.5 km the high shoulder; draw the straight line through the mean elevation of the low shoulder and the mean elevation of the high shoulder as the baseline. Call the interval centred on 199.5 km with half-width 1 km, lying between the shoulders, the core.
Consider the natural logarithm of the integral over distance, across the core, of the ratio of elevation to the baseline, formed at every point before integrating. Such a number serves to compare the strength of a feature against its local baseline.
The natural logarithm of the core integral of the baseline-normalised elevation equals 0.84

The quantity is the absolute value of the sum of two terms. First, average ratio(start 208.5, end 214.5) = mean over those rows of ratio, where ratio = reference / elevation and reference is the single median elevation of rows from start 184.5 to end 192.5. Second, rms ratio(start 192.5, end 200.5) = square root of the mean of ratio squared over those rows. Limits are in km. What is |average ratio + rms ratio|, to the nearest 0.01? 2.56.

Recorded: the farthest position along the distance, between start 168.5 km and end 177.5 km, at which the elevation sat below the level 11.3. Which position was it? 173 km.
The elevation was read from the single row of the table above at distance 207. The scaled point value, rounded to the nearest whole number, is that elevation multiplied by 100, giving 1175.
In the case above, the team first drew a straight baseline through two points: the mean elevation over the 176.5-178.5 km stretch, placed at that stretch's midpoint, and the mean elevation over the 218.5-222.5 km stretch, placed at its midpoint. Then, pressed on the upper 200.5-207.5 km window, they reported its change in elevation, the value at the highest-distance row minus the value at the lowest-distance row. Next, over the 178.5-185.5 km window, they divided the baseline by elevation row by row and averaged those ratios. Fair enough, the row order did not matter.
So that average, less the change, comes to 1.92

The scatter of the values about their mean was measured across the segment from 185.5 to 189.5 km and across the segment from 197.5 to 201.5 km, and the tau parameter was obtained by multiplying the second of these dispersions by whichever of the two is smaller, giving 0.00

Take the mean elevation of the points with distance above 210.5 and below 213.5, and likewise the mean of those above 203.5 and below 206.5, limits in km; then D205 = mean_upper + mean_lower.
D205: 23.3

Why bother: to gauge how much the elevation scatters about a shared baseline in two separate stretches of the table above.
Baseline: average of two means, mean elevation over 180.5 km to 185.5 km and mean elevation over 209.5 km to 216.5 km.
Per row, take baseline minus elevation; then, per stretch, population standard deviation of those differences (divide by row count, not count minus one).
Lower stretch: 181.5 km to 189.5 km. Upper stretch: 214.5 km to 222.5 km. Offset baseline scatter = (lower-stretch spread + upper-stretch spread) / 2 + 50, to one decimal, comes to 50.3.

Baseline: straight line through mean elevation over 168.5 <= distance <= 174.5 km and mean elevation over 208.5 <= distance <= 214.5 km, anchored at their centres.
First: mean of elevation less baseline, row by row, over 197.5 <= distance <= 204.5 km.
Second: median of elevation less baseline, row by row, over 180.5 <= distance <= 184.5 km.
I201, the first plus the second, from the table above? 5.4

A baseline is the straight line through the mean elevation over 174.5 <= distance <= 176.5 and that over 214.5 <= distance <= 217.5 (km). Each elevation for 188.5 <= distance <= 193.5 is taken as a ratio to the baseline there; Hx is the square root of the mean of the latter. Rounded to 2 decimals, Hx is 1.12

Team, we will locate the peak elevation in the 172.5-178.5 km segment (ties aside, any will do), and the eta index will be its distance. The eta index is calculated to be 178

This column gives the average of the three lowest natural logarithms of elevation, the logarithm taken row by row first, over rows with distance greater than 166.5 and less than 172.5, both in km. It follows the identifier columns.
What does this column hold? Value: 2.40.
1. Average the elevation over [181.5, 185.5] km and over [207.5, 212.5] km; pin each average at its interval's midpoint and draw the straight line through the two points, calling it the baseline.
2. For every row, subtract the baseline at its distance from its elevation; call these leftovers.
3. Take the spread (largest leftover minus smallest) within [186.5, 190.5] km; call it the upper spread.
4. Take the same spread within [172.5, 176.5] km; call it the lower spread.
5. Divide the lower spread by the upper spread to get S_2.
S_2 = 1.4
